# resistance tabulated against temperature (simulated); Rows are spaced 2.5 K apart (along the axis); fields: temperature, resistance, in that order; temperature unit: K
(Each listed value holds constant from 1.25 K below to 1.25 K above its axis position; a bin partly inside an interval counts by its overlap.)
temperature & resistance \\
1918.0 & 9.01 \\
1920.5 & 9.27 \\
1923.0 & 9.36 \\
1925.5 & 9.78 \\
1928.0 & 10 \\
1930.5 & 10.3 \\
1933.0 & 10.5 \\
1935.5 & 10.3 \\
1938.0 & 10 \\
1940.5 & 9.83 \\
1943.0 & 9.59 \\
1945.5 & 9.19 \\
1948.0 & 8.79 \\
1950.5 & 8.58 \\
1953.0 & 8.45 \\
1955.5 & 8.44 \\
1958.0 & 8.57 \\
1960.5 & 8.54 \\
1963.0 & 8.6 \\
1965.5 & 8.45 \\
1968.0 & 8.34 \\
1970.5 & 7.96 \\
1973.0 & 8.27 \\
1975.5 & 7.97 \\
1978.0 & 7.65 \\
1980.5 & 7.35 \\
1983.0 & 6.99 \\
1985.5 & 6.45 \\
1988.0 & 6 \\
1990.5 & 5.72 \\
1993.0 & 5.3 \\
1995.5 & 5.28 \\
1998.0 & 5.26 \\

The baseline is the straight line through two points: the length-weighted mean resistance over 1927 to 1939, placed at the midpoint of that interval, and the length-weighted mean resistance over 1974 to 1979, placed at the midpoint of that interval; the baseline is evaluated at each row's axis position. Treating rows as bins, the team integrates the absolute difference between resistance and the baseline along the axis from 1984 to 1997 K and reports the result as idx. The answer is 17.0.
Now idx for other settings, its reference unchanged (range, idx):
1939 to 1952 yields 4.6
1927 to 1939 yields 2.6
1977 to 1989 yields 7.1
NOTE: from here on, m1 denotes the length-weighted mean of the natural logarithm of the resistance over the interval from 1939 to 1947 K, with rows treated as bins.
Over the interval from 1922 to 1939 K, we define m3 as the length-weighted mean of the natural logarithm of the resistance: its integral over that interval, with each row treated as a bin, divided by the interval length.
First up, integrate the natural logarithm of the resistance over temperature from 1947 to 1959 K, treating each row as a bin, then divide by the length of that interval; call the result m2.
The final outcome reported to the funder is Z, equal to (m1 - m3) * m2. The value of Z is -0.1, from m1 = 2.25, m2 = 2.15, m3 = 2.31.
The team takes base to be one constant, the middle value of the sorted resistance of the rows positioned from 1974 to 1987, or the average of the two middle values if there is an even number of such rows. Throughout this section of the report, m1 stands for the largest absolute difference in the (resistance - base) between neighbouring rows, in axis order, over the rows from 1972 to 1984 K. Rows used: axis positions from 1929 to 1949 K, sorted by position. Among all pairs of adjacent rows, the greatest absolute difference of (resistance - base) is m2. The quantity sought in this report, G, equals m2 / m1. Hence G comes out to 1.1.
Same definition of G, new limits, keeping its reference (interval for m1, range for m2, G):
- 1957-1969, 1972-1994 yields 3.6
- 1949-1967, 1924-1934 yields 2.0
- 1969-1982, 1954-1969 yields 0.5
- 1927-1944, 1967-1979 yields 1.3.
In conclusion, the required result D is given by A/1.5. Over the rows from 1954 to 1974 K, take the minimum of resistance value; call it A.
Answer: 5.3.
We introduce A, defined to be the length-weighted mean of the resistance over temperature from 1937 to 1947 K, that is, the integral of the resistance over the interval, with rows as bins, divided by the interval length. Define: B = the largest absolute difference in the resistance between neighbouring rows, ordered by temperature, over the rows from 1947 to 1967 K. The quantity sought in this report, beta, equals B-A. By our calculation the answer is -9.4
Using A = 9.6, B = 0.210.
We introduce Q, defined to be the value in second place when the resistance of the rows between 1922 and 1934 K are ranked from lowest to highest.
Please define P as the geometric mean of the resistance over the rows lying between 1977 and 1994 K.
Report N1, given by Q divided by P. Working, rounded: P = 6.4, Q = 9.78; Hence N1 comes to 1.52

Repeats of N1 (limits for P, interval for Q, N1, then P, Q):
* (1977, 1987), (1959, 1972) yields 1.18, 7.1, 8.34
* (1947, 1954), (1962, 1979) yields 0.92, 8.6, 7.96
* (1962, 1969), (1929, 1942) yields 1.18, 8.5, 10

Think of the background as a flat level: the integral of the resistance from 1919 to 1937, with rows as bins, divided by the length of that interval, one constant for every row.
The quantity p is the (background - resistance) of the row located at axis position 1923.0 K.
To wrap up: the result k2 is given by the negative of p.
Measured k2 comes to -0.6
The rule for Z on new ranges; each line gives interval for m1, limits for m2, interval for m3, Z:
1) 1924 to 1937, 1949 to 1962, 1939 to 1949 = 0.2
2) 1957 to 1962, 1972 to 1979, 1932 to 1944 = -0.3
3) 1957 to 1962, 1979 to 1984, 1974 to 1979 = 0.2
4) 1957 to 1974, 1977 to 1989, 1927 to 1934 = -0.4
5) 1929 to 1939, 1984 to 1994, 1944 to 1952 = 0.3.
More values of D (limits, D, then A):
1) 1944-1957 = 5.6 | 8.44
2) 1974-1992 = 3.8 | 5.72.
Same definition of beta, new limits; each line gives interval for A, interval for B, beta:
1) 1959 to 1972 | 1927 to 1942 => -8.1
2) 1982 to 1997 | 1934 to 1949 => -5.5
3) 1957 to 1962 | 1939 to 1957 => -8.2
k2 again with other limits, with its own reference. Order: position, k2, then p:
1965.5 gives -1.5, 1.5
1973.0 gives -1.6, 1.6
